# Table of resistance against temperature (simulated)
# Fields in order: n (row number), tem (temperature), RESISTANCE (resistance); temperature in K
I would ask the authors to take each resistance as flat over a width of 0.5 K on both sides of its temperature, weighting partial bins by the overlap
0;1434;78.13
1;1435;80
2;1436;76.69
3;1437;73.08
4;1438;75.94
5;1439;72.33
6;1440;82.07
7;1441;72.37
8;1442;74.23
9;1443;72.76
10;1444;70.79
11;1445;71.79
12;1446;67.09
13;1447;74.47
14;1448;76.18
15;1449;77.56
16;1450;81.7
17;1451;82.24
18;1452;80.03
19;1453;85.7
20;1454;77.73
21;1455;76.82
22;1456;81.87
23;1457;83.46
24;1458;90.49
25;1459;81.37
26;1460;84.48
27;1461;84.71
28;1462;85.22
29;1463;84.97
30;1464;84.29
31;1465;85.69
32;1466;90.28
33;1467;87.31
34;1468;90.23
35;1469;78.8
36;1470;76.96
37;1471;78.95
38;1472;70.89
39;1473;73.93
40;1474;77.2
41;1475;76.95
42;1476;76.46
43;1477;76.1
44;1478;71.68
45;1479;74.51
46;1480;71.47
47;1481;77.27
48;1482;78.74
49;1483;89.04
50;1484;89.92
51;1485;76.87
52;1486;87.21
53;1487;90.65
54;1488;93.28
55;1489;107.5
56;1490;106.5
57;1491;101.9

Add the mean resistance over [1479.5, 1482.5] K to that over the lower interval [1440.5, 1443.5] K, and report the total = 149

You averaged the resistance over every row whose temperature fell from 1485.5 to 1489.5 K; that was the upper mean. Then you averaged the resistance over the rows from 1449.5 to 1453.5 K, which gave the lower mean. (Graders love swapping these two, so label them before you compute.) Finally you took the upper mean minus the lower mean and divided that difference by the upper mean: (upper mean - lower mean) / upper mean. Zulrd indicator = 0.13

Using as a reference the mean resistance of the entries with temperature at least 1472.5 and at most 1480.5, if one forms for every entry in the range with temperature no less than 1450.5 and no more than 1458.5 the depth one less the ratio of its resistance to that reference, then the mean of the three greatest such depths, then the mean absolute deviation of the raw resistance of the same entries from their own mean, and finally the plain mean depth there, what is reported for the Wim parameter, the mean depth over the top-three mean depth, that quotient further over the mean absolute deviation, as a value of 0.69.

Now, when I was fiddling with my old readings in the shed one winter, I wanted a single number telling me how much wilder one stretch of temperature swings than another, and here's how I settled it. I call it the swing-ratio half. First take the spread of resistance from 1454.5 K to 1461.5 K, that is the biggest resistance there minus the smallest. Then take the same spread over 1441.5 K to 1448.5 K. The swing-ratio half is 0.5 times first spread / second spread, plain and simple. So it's 0.75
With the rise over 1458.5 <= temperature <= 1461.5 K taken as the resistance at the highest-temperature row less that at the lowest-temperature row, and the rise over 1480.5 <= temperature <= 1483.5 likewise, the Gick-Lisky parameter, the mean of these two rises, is 7.6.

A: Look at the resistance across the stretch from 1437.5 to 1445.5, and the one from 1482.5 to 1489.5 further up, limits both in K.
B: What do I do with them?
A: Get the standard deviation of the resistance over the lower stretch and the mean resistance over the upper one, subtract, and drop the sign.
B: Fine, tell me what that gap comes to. 87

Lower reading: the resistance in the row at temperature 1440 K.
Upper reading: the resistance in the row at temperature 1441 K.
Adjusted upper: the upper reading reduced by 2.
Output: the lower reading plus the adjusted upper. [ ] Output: 152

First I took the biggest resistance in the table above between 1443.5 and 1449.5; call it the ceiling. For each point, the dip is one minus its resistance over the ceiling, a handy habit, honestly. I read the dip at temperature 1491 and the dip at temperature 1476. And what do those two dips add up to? -0.30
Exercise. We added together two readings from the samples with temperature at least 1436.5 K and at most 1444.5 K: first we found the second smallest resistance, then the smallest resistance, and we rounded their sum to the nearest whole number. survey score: 143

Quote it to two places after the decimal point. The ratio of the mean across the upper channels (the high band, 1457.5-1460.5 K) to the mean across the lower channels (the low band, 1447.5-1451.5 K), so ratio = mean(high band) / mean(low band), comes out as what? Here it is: 1.08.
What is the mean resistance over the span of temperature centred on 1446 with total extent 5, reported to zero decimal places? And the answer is 72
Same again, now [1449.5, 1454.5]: 81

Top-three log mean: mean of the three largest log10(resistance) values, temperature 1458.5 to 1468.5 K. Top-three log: 1.95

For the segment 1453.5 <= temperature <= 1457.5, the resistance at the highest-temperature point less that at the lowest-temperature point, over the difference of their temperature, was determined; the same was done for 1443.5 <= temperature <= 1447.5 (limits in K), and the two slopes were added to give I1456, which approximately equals 3.1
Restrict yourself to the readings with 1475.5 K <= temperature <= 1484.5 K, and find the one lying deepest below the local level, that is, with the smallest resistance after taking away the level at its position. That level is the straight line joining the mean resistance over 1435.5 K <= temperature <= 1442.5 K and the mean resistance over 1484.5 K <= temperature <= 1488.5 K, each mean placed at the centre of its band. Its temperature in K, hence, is 1480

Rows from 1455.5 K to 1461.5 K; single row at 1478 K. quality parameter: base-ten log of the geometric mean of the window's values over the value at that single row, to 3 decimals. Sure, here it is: 0.071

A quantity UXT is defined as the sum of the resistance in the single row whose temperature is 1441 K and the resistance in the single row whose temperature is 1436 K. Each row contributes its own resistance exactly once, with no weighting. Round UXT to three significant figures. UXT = 149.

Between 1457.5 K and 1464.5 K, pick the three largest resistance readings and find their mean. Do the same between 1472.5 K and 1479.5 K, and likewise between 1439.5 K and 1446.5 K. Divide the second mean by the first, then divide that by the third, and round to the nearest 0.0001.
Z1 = 0.0116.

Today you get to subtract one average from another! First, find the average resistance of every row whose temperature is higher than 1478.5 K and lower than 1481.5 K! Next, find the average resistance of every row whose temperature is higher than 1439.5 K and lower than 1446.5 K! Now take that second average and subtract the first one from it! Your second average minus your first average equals -1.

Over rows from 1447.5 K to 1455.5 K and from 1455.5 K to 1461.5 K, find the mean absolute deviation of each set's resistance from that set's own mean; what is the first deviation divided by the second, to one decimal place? 1.2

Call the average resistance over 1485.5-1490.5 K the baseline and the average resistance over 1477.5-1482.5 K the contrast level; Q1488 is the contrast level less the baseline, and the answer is -22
